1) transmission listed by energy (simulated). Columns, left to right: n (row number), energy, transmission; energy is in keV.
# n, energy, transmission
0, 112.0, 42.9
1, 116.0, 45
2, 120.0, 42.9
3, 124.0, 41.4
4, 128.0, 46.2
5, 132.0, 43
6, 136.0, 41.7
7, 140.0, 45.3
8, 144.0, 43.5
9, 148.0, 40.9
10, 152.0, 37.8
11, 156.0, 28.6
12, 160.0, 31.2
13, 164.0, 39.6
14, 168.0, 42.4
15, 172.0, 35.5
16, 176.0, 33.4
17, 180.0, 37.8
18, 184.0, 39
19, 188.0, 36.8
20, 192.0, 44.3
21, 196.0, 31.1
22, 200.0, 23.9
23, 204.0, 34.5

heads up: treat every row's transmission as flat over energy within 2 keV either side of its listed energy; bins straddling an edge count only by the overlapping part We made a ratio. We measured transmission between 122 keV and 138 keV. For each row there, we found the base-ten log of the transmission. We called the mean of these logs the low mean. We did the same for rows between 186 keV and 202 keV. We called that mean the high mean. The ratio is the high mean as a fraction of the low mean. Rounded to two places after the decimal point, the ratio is 0.93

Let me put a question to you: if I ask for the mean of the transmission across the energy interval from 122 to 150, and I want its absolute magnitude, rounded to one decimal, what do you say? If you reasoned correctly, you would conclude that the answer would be 43.1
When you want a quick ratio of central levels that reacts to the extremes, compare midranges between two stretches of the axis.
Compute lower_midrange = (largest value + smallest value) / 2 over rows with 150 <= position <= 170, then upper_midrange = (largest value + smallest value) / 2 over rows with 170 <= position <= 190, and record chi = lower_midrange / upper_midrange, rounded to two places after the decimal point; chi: 0.98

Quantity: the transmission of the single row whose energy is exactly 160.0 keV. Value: 31.2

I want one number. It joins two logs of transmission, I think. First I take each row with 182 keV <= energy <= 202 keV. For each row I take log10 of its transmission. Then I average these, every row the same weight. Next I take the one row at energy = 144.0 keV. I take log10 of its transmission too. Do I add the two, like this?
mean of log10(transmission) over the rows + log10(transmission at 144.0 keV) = 3.17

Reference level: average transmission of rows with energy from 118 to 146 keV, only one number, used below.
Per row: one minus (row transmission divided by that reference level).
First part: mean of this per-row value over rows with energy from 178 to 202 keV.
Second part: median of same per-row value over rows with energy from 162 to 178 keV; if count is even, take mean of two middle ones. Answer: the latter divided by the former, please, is 0.74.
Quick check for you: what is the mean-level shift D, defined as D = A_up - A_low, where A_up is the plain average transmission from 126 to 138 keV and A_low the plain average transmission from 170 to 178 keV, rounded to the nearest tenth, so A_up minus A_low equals 9.2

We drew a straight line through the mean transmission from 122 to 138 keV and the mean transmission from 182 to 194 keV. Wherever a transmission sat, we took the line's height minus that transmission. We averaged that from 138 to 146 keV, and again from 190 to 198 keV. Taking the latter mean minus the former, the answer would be 4.0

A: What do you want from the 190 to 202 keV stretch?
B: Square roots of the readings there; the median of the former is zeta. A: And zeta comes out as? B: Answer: 5.6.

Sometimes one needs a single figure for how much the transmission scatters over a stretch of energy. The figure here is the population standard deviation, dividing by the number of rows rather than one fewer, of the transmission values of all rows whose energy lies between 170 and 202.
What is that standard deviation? 5.6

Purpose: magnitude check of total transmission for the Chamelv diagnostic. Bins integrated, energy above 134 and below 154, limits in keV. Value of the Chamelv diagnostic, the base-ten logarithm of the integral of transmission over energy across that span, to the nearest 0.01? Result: 2.92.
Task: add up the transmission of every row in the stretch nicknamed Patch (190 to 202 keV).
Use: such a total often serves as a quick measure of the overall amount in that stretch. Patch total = 99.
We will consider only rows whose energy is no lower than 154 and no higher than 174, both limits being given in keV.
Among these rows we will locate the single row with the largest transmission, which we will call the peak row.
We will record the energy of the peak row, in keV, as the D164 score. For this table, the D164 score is 168.0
